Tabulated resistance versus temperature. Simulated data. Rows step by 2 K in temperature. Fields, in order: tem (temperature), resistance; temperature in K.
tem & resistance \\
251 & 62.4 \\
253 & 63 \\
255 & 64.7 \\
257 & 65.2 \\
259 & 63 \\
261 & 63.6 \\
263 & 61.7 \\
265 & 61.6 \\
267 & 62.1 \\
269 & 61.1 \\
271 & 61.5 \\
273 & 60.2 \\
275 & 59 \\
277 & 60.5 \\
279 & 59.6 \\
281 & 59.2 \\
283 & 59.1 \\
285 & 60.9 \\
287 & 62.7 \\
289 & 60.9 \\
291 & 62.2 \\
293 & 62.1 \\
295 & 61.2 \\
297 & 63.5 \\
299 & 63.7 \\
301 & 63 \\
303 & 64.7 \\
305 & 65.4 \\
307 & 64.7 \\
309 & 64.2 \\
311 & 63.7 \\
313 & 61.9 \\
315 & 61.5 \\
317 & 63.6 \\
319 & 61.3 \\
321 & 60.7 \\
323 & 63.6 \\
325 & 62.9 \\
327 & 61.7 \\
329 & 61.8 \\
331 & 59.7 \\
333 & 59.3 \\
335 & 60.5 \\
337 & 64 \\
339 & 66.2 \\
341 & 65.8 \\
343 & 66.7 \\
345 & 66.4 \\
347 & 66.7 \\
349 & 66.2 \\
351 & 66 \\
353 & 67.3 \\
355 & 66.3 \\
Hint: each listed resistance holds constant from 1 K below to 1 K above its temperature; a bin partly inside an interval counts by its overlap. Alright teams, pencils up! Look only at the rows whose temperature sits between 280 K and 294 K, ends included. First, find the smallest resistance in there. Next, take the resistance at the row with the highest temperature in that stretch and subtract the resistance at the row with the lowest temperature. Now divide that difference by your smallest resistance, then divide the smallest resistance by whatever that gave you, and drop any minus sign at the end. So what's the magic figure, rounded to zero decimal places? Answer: 1204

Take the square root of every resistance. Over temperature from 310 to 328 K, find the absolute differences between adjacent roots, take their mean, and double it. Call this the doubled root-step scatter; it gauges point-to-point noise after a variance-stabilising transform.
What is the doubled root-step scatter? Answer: 0.190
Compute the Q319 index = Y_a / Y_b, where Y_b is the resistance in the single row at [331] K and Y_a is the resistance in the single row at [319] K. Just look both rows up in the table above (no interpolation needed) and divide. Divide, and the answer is 1.03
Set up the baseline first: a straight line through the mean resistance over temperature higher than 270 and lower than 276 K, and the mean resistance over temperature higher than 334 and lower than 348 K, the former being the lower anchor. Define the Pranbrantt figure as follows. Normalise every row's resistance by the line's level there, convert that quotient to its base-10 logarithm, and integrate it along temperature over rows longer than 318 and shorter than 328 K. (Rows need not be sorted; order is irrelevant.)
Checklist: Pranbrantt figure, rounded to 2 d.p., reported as -0.13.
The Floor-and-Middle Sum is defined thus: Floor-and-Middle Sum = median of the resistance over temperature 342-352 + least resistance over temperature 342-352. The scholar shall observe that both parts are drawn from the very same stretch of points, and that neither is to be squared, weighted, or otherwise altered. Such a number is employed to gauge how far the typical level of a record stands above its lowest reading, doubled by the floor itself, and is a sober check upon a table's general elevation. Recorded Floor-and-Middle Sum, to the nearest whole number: 132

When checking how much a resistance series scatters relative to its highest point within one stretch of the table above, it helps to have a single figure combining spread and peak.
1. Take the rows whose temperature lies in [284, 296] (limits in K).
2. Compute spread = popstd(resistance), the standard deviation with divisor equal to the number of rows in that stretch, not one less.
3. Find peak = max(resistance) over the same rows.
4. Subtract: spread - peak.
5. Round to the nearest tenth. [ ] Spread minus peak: -62.0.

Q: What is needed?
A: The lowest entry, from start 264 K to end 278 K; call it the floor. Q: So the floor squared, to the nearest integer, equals 3481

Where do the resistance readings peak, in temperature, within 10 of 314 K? 305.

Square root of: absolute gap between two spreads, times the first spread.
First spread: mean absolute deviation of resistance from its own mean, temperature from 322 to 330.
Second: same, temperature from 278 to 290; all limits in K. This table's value 0.5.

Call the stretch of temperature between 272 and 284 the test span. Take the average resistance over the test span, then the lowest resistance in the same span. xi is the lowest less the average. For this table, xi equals -0.6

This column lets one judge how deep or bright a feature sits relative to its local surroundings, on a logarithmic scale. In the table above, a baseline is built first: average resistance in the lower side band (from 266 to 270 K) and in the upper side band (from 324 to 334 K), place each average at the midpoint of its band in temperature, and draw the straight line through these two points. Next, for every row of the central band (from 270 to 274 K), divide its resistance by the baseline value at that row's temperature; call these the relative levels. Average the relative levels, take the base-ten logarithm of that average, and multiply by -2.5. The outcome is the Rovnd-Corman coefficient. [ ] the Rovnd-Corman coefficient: 0.013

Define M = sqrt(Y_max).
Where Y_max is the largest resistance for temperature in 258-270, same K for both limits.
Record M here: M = 7.97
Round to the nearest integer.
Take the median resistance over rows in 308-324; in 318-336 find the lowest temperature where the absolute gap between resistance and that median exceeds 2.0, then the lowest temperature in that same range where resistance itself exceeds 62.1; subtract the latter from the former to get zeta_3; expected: -2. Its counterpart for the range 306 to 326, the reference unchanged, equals 14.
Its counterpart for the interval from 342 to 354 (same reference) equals 0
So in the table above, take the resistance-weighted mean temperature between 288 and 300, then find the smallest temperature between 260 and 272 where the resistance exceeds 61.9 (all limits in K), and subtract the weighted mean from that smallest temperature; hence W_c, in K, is -33.0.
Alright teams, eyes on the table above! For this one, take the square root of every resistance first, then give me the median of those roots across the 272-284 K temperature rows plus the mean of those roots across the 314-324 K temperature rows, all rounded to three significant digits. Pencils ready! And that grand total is 15.6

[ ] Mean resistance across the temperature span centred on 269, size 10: 61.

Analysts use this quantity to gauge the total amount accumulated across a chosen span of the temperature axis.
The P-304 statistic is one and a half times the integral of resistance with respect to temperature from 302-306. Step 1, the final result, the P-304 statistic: 390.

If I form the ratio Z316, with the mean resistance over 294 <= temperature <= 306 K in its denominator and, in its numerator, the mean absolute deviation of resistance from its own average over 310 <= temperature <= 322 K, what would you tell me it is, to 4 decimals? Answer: 0.0161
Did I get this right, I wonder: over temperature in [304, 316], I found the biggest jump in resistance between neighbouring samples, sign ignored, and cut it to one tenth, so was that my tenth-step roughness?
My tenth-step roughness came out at 0.180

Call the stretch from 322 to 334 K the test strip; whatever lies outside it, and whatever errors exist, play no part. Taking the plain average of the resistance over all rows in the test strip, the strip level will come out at 61.5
